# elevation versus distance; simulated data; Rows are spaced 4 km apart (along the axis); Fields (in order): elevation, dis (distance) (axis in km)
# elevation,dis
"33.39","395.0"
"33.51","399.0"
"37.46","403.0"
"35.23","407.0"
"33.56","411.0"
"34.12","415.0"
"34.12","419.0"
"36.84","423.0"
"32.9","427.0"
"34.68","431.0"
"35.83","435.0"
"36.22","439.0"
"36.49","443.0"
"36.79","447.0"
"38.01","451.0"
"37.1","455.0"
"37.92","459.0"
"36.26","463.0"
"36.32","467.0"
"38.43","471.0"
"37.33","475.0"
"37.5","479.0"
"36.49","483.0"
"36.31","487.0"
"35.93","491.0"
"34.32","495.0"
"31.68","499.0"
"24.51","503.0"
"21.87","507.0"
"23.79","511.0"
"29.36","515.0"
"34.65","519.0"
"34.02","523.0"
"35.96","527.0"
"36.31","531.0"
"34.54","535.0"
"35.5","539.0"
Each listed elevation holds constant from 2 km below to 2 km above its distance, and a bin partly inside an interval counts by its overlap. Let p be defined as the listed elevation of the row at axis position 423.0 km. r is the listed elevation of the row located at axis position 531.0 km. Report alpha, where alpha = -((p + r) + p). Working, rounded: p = 36.84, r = 36.31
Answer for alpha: -110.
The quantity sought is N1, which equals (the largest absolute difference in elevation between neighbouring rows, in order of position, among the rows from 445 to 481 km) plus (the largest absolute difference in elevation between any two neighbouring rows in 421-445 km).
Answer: 6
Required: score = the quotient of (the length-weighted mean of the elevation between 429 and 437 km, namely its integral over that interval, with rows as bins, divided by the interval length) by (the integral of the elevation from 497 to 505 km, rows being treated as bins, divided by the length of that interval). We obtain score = 1.25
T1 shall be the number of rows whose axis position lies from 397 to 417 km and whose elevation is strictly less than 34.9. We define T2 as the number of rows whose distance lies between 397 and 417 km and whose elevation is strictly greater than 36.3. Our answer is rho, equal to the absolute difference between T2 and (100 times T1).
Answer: 299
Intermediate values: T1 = 3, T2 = 1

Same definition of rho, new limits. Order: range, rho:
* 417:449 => 297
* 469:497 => 95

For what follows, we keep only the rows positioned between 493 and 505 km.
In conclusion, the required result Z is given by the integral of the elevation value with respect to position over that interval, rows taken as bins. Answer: 362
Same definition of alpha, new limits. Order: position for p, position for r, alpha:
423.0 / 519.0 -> -108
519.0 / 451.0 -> -107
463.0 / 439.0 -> -109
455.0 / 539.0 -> -110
